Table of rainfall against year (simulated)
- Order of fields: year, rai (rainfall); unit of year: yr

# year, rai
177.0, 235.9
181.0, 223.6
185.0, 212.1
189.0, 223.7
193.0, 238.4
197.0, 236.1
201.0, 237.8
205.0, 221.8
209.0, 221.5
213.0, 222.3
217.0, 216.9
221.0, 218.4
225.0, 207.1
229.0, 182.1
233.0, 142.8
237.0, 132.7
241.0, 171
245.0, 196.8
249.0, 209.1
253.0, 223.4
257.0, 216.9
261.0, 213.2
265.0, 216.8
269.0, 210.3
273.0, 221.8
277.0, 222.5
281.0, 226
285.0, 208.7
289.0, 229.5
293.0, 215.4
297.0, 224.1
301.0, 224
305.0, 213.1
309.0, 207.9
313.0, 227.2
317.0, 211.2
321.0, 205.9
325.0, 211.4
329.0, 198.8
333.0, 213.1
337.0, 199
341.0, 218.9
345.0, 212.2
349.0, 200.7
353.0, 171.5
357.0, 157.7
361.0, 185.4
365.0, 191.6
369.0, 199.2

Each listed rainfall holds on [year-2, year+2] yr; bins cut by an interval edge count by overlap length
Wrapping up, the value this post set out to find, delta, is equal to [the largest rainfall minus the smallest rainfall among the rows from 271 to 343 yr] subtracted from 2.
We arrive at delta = -29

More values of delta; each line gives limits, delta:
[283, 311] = -20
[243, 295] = -31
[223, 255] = -89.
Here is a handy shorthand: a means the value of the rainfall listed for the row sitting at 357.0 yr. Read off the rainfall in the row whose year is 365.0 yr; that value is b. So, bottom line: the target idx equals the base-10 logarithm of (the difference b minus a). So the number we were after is 1.5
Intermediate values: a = 157.7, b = 191.6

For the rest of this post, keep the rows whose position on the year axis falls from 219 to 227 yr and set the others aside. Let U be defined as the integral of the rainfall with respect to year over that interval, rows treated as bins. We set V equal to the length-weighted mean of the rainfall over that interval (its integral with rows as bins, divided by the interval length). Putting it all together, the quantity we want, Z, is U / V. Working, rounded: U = 1702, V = 213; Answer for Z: 8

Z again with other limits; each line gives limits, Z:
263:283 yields 20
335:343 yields 8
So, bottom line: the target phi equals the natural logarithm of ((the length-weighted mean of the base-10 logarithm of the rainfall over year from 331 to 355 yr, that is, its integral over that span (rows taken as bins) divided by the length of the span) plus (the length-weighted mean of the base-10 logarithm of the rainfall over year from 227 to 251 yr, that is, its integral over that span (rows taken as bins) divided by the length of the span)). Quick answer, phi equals 1.51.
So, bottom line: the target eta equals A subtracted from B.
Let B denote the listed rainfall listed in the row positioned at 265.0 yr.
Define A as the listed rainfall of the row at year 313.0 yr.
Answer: -10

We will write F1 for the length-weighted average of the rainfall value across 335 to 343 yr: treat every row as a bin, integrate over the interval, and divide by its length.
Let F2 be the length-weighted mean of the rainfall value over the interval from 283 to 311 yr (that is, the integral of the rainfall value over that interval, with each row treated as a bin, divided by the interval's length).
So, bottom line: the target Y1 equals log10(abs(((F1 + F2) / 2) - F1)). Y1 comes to 0.63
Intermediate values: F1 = 209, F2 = 218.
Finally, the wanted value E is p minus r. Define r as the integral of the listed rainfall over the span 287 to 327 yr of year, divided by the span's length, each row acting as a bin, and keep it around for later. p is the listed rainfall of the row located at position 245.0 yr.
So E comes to -20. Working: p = 196.8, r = 217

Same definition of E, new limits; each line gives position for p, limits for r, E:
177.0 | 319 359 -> 37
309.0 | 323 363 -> 11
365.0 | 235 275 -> -10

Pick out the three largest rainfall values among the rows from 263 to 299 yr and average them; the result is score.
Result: 227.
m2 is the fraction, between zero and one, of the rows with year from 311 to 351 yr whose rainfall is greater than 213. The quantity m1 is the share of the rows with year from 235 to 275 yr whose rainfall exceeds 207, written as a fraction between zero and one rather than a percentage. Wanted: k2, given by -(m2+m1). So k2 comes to -1.00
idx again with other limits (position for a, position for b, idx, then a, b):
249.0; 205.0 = 1.1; 209.1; 221.8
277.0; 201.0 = 1.2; 222.5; 237.8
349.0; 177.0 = 1.5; 200.7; 235.9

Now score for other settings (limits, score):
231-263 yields 218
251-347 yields 228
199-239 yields 227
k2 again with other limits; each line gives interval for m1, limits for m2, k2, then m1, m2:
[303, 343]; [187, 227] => -1.60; 0.70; 0.9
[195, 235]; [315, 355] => -1.00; 0.80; 0.2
